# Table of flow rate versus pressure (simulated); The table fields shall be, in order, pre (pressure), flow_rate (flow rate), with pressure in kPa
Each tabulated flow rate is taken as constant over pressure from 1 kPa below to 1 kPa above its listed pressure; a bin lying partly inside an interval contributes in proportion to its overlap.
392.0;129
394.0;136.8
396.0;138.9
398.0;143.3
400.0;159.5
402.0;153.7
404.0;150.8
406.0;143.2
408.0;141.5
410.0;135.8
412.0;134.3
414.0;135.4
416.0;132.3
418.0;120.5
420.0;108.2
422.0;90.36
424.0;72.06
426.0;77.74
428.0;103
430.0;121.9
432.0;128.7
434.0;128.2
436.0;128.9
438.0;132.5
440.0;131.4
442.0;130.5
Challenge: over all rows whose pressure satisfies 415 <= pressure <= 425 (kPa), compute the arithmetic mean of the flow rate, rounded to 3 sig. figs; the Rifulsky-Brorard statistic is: 105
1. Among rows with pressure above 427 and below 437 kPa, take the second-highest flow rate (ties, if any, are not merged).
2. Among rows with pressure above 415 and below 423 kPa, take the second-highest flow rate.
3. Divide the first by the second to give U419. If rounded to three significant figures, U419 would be 1.07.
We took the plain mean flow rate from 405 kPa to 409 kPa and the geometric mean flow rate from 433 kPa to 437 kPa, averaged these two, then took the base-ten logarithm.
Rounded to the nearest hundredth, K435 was 2.13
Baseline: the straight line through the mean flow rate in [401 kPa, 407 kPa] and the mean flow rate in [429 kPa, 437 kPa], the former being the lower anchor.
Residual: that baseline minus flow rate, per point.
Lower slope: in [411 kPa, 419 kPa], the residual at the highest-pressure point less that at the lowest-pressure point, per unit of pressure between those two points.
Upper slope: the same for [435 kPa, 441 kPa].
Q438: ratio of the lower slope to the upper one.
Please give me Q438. -1.1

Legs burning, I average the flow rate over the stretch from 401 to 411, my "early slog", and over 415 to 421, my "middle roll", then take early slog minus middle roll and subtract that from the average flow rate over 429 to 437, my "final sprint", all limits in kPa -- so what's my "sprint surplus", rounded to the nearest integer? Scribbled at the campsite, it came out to 102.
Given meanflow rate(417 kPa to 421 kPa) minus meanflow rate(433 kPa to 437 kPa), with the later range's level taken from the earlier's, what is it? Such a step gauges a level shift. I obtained -14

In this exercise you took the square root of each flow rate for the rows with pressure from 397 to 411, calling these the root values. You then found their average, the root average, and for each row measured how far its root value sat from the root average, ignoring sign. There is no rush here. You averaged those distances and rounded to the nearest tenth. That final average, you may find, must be 0.3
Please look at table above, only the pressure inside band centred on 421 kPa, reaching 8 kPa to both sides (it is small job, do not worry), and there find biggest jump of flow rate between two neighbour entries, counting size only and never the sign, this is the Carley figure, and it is 25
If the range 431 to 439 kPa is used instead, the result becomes 4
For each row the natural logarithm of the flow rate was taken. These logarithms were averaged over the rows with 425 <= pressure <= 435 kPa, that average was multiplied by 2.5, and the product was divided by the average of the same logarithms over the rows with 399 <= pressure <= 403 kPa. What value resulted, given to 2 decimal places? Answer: 2.33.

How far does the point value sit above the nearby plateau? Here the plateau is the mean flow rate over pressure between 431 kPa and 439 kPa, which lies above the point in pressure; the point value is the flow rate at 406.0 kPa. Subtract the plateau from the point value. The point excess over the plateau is 14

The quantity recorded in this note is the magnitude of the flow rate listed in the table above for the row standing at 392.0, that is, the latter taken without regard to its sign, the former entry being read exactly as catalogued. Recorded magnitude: 129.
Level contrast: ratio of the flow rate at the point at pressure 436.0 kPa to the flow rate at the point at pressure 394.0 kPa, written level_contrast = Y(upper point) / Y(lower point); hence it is 0.94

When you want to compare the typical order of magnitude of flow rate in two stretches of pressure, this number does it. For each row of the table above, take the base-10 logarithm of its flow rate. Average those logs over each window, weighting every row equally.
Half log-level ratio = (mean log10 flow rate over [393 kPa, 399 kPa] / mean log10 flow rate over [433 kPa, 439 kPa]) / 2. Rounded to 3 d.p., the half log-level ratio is 0.507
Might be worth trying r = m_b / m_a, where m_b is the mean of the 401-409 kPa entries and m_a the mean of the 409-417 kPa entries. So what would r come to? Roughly 1.10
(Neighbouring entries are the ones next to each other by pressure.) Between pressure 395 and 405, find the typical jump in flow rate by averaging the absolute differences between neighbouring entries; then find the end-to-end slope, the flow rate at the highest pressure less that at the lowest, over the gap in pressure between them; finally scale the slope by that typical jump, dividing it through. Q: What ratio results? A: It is 0.2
